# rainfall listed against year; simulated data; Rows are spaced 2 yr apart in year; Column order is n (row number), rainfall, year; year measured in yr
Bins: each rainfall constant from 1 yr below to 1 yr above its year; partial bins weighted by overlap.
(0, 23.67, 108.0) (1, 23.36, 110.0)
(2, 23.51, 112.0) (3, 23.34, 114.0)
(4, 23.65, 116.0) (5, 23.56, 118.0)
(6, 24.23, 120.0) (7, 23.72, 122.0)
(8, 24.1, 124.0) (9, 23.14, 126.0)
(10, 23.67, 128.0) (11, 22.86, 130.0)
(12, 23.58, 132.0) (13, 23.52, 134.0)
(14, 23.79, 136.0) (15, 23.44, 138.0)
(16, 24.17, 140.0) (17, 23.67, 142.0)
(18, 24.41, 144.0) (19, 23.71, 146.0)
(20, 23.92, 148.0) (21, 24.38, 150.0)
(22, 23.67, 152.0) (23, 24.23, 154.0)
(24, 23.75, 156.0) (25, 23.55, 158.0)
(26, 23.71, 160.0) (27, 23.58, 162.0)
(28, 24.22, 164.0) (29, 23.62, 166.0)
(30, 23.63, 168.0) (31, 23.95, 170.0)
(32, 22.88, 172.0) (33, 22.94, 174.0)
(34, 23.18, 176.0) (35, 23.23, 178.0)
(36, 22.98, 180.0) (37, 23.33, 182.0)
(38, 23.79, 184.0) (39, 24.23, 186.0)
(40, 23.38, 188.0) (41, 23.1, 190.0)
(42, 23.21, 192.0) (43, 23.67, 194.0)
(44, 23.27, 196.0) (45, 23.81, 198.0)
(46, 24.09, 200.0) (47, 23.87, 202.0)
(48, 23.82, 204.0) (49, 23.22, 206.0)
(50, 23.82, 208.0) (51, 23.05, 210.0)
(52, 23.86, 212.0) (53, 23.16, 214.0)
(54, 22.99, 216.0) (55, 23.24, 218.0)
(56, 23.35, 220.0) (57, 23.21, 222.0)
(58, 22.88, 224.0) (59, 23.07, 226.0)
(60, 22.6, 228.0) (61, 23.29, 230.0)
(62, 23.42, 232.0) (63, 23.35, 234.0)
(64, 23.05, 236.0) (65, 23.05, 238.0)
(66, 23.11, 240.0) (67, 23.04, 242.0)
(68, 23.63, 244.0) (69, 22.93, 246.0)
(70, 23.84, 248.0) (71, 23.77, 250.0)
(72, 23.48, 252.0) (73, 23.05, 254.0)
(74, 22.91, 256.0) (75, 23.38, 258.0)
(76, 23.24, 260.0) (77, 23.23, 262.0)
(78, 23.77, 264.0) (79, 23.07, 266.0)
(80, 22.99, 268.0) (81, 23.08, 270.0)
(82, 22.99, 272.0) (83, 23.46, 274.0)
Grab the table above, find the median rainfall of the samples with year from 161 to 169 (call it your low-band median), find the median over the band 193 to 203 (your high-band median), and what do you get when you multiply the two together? 563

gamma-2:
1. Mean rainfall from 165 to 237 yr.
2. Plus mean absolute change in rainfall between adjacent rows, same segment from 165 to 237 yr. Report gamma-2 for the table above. 23.74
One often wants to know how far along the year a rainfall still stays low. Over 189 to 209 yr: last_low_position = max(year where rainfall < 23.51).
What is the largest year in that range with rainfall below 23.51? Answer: 206.0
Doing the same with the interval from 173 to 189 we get 188.0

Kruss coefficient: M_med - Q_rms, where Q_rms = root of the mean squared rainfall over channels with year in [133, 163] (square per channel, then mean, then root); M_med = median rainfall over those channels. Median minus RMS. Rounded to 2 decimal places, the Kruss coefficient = -0.13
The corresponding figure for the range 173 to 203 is -0.15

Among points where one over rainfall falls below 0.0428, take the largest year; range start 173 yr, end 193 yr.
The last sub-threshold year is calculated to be 188.0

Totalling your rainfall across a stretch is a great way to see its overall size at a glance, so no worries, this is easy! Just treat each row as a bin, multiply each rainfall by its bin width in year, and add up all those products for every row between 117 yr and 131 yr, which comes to 331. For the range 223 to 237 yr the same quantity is 323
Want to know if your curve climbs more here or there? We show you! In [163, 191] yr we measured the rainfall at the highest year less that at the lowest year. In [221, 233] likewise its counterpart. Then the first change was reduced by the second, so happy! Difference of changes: -1.3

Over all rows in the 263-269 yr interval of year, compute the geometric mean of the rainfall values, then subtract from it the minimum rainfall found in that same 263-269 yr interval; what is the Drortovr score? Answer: 0.28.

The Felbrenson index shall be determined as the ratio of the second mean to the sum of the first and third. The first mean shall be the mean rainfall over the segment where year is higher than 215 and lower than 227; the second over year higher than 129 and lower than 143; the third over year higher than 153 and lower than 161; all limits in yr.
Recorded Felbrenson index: 0.502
